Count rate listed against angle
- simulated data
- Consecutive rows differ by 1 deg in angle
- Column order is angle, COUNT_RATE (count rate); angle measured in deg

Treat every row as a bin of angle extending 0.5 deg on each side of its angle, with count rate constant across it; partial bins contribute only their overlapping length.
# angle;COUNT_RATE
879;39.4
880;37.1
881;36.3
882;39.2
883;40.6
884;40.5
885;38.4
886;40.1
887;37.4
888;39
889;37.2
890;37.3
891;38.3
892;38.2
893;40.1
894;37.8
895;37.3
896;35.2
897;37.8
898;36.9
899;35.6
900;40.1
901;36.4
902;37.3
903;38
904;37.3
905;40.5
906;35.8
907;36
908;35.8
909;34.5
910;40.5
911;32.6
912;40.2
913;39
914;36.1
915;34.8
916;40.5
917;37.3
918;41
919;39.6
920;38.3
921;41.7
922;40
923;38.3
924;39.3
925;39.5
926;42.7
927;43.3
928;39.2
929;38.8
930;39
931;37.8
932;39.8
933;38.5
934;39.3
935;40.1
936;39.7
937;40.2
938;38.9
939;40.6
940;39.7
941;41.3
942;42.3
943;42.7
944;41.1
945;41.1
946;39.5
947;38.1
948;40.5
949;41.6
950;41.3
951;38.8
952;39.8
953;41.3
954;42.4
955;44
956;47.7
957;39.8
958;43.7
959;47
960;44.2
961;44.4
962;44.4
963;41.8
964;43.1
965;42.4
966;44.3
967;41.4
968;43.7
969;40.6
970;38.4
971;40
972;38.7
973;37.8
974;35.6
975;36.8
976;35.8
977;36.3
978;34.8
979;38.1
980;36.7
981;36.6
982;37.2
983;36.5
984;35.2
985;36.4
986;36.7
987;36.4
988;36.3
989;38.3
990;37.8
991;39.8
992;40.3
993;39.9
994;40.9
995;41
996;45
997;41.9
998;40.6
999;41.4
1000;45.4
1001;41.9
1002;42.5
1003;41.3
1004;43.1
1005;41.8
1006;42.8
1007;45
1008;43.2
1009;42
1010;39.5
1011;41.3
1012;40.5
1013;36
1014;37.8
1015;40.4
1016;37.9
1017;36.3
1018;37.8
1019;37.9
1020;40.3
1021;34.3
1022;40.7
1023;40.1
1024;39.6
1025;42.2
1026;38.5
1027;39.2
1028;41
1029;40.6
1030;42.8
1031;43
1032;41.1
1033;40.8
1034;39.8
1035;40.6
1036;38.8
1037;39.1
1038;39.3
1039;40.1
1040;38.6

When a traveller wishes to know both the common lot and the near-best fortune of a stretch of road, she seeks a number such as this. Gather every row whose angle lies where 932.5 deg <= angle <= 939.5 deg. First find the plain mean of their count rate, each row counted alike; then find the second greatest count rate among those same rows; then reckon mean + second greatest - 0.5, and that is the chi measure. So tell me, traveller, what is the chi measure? 79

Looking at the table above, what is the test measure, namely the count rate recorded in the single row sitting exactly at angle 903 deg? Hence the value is 38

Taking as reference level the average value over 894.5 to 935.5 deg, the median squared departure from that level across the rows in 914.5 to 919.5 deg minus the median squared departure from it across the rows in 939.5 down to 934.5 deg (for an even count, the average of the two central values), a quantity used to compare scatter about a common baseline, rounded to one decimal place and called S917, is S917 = 1.6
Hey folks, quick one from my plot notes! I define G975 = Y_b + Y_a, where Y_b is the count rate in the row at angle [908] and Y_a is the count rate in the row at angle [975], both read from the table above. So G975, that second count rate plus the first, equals 72.6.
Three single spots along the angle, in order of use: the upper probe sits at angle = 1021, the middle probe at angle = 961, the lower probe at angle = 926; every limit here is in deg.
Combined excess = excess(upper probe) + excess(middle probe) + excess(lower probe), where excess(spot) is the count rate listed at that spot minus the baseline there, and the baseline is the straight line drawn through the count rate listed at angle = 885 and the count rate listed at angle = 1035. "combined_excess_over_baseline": 2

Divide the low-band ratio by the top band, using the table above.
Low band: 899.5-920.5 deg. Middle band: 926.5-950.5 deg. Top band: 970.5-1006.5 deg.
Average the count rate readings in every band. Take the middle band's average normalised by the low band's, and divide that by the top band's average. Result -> 0.0273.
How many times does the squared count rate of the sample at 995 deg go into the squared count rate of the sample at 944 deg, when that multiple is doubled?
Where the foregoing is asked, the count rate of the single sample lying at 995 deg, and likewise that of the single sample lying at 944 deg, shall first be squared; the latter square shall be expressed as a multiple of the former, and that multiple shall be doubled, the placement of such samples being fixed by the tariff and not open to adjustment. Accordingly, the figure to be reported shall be 2.01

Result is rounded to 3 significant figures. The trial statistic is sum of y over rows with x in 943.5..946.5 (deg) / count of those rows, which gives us 40.6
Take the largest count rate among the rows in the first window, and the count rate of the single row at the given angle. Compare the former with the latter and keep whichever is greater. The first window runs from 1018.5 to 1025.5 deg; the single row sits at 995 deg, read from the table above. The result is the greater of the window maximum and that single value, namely 42.2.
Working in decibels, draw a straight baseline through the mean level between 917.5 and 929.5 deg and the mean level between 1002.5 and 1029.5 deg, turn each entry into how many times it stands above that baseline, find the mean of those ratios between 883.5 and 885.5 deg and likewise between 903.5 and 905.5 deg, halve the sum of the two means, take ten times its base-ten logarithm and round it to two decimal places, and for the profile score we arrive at -0.11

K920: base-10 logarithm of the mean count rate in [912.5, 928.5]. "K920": 1.60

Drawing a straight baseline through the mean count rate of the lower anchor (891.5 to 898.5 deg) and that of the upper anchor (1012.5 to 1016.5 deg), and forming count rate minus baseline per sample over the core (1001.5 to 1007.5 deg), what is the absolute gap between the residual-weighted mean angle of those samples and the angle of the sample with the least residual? 1.8 deg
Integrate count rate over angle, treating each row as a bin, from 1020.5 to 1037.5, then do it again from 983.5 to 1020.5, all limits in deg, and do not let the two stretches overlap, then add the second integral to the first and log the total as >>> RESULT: 2165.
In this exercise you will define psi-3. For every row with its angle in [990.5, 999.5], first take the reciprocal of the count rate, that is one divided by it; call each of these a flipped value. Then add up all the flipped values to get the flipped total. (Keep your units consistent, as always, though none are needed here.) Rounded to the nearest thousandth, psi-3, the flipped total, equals 0.219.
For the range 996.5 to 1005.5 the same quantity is 0.213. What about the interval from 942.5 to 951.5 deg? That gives 0.222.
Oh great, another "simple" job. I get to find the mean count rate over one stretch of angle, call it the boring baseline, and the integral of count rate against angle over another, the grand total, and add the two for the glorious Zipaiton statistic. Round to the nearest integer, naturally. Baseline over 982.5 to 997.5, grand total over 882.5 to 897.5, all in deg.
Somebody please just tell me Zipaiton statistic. 614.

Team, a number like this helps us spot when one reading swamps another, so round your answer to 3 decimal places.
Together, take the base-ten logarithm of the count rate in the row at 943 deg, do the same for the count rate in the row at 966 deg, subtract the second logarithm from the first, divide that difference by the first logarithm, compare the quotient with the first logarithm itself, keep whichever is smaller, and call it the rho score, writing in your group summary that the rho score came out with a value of -0.010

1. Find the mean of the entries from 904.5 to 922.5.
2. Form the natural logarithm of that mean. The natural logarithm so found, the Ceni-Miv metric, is 3.64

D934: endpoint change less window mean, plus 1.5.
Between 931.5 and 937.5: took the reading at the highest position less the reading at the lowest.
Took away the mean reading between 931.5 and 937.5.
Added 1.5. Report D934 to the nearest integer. -38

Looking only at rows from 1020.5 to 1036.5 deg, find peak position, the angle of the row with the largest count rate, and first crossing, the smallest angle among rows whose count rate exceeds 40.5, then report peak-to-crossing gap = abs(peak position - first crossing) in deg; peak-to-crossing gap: 9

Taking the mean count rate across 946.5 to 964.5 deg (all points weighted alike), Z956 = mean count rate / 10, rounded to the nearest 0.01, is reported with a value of 4.24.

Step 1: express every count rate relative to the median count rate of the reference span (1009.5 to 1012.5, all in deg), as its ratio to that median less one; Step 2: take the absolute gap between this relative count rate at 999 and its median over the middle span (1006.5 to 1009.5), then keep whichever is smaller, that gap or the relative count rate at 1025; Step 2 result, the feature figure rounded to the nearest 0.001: 0.042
